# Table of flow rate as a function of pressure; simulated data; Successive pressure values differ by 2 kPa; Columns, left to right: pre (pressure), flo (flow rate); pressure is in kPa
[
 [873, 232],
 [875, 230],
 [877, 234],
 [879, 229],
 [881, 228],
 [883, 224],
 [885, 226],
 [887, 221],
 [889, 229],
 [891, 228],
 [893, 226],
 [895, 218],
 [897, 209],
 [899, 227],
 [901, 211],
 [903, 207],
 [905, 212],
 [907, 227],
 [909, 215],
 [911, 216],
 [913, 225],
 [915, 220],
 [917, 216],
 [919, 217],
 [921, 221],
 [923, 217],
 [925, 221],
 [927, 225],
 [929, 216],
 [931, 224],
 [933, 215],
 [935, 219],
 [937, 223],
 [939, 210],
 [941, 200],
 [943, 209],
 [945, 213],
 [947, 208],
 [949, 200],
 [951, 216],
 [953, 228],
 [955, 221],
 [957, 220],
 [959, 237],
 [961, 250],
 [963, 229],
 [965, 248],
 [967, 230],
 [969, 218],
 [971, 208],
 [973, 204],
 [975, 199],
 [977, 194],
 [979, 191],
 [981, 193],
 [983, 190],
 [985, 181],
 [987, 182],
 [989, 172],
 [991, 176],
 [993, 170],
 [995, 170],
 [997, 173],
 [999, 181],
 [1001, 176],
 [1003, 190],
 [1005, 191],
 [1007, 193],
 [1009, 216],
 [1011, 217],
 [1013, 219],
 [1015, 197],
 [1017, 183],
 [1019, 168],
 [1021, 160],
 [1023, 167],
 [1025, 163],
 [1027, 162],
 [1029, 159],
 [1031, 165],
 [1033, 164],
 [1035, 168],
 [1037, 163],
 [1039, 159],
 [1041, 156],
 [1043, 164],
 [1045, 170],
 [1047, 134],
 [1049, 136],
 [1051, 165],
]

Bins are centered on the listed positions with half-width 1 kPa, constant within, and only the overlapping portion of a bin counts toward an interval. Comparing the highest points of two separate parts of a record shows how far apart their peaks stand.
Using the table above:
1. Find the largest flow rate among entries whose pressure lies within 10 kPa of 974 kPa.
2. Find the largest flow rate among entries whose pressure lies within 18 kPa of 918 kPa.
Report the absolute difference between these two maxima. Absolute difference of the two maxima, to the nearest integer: 21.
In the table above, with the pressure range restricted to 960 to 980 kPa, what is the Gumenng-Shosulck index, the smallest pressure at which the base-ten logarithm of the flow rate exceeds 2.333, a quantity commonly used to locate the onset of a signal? 961 kPa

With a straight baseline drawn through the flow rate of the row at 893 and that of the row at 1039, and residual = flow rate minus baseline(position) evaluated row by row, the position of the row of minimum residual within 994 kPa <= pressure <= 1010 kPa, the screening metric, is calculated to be 995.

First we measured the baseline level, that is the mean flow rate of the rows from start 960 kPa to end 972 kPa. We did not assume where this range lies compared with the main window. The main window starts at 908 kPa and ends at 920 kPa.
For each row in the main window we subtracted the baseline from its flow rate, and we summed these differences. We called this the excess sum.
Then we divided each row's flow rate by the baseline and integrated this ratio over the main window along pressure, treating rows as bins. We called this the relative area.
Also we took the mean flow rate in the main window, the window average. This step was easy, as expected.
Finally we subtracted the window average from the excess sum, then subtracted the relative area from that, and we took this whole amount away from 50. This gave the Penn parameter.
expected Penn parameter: 354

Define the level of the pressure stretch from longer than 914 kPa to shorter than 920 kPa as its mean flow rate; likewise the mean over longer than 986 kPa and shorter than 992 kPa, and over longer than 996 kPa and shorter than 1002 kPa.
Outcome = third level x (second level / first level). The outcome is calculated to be 143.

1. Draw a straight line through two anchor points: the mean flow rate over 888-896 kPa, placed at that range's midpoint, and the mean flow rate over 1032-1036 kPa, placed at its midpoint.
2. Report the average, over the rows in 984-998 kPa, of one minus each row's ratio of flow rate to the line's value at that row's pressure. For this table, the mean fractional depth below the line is 0.05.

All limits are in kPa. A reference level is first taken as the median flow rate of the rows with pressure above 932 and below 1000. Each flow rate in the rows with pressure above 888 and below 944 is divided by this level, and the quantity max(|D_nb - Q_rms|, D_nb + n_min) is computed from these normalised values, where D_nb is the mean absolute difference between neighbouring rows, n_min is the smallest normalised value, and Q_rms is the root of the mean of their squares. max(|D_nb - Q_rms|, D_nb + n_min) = 1.01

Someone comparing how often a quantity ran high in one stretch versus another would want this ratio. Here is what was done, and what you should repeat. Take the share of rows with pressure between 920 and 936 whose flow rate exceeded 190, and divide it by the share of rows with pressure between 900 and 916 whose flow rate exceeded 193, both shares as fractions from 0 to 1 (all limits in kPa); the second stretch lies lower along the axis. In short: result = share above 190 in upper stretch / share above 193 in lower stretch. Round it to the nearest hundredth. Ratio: 1.00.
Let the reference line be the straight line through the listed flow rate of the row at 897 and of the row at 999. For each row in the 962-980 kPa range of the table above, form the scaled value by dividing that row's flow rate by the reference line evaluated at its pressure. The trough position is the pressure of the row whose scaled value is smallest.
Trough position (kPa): 979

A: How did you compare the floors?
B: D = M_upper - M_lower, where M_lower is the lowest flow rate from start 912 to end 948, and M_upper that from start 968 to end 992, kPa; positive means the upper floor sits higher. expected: -28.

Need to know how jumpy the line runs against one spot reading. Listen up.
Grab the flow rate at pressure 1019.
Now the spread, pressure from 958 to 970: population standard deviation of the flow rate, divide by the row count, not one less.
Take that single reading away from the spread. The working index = -157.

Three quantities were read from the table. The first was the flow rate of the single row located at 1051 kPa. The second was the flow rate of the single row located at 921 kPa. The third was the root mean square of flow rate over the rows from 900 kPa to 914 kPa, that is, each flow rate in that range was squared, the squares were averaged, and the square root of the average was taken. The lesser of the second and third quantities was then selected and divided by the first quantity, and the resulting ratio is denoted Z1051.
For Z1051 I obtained 1.31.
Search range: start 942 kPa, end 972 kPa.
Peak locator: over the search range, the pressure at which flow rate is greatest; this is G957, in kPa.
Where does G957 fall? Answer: 961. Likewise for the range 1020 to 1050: 1045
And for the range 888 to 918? 889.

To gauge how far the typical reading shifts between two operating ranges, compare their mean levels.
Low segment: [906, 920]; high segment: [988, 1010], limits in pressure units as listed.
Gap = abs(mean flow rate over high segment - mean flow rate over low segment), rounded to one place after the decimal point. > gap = 36.9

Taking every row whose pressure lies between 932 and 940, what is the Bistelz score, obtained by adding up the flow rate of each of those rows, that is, 867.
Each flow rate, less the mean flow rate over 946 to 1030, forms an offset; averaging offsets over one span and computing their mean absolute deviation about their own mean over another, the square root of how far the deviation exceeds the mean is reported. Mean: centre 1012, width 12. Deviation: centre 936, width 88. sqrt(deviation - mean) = 1.0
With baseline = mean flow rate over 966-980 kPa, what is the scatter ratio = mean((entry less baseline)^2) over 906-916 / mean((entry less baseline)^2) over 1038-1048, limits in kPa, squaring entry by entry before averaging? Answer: 0.1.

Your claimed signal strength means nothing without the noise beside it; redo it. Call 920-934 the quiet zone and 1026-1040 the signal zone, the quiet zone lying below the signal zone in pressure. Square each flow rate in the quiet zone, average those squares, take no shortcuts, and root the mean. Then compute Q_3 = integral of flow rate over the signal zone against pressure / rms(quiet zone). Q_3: 10.4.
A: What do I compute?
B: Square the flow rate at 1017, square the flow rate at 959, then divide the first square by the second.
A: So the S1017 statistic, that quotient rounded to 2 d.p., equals 0.60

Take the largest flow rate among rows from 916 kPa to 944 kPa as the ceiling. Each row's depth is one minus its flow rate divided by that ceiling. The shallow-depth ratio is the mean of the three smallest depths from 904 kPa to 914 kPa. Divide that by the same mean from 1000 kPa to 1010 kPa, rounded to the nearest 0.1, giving 0.1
